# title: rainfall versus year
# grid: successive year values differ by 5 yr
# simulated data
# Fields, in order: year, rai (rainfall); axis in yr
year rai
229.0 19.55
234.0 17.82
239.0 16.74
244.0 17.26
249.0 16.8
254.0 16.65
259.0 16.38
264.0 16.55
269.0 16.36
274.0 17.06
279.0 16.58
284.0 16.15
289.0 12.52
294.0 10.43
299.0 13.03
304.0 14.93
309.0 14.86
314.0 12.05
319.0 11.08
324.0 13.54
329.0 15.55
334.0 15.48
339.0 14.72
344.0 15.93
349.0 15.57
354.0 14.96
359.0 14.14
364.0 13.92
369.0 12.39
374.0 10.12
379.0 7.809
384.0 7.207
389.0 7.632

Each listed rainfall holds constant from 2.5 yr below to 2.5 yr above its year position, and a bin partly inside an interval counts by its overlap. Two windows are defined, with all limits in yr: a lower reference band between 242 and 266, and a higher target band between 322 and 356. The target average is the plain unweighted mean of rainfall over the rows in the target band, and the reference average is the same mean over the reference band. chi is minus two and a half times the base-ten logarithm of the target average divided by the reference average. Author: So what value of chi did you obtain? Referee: 0.11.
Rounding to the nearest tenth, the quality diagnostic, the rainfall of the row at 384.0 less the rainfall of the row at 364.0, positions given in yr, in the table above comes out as -6.7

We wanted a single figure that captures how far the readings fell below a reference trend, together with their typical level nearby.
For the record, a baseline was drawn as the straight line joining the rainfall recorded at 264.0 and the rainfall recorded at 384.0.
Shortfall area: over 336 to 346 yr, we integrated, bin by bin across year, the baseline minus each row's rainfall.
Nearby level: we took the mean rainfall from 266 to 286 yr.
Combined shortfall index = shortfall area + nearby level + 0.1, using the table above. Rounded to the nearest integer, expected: -31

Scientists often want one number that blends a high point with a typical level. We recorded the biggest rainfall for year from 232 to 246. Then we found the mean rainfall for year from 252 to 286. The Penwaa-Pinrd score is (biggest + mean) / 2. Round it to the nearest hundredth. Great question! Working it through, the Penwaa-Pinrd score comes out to 17.18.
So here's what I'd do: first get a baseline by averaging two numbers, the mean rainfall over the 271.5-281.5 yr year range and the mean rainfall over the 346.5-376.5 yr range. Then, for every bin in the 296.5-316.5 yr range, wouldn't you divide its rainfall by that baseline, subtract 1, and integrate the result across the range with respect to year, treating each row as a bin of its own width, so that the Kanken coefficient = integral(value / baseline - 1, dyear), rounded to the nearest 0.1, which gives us -1.9 yr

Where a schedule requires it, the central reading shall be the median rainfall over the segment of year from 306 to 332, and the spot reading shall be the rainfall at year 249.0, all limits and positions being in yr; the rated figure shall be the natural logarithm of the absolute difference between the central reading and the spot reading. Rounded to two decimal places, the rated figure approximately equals 1.18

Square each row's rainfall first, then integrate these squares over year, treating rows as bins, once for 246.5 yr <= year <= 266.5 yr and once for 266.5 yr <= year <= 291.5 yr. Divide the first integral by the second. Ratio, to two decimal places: 0.88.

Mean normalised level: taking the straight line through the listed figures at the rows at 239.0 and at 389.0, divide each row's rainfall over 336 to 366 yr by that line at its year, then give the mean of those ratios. 1.5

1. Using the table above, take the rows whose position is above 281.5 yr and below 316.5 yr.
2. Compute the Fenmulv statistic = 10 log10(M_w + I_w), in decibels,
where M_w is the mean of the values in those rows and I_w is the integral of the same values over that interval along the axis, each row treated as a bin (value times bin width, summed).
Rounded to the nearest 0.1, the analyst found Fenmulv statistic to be 26.8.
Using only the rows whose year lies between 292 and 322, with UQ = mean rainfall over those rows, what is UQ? 13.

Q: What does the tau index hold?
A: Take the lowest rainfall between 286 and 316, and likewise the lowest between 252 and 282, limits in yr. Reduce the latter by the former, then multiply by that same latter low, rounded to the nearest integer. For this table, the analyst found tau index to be 97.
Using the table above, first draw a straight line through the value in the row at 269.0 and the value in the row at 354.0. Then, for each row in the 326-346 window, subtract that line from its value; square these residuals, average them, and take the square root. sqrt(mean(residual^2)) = 0.5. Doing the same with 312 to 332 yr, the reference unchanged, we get 3.0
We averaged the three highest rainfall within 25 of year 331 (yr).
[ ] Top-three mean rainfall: 15.7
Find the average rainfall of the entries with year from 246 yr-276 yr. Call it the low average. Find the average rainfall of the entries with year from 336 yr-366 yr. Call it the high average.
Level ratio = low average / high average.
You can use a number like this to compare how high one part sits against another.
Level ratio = 1.12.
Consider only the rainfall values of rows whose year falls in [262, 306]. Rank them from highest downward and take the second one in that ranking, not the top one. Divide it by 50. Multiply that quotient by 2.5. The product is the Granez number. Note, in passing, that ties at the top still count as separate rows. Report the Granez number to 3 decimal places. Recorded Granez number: 0.829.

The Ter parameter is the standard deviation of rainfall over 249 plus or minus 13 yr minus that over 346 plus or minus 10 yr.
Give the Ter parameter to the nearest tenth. -0.2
